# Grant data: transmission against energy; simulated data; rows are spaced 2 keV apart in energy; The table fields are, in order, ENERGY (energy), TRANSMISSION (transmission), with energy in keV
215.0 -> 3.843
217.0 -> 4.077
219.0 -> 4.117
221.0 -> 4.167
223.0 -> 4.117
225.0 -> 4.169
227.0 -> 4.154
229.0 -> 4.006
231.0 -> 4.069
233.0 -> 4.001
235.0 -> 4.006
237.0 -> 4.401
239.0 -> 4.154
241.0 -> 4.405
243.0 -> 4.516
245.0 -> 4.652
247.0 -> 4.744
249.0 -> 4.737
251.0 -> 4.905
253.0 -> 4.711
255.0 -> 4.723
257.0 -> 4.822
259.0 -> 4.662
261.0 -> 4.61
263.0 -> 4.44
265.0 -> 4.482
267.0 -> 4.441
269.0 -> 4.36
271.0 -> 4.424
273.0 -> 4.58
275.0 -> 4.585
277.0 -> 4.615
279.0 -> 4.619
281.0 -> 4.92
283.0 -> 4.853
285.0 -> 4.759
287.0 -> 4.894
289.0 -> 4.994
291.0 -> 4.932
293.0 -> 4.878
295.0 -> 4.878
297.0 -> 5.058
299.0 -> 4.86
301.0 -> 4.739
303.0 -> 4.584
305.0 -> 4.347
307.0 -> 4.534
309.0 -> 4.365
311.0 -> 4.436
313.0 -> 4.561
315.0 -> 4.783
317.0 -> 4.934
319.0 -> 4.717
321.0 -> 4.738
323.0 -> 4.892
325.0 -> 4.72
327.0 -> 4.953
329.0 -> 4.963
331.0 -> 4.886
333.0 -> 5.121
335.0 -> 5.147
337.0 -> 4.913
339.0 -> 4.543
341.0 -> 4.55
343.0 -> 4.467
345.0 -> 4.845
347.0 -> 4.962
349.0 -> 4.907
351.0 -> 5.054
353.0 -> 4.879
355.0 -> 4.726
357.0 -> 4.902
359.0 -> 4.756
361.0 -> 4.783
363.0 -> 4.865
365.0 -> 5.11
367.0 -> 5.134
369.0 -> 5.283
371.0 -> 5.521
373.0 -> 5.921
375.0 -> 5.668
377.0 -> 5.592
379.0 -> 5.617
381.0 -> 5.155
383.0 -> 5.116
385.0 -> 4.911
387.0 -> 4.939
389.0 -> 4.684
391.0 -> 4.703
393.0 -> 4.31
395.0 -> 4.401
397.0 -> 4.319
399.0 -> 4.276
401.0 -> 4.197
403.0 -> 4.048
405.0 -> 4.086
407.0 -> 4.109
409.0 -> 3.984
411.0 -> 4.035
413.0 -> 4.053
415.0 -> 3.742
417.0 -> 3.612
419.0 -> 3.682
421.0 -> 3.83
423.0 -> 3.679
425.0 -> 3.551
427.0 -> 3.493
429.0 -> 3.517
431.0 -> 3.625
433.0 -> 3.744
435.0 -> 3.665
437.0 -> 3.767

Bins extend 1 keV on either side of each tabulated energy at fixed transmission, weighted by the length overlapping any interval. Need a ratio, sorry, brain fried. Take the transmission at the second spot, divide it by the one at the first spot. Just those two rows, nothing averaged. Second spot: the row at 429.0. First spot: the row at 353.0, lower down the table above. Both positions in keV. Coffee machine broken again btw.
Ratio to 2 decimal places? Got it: 0.72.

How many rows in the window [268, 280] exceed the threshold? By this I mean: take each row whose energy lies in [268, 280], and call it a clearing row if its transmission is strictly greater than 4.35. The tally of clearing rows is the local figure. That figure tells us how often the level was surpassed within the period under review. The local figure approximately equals 6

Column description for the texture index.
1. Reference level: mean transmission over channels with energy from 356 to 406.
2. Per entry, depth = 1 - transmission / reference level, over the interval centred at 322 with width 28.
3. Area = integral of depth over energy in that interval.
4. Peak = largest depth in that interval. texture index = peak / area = 0.21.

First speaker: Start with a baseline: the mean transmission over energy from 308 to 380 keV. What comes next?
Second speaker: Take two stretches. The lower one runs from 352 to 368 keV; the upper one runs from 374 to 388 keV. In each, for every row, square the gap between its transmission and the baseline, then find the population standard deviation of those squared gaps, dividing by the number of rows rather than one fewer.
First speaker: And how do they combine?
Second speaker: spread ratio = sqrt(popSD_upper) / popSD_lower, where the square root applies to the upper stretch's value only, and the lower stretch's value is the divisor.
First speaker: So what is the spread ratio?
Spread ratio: 29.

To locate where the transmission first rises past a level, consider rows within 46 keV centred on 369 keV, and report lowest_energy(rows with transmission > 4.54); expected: 347.0 keV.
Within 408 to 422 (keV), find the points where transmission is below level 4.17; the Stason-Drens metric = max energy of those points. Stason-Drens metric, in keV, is 421.0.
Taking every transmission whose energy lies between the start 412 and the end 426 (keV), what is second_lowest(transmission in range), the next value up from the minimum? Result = 3.612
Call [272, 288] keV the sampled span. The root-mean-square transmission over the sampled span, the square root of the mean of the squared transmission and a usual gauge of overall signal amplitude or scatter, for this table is 4.73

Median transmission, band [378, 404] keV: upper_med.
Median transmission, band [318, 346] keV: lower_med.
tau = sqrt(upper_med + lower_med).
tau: 3.09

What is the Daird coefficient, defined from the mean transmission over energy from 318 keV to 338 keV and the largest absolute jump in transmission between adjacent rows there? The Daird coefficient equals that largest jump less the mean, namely -4.7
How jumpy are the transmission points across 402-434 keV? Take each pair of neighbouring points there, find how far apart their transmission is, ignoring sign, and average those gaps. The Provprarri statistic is 0.100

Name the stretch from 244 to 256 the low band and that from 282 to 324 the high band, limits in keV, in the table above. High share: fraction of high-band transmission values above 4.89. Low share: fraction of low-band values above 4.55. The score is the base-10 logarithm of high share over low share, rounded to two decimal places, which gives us -0.54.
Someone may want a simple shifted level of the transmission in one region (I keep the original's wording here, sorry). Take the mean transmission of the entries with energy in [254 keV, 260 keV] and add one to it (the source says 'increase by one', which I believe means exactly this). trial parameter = 5.74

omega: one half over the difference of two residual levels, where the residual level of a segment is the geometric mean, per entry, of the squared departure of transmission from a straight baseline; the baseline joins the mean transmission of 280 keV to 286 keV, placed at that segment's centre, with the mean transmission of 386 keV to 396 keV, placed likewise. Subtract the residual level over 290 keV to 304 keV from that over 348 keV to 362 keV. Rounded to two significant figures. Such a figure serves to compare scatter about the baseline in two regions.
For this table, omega 46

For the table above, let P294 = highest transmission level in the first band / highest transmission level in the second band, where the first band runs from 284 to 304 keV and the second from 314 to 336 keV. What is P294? 0.98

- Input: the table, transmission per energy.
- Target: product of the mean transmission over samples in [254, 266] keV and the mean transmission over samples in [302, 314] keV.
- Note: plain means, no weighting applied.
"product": 20.7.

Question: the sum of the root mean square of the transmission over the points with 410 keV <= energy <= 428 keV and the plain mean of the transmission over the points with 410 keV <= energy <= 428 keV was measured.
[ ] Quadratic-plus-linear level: 7.49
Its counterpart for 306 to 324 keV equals 9.33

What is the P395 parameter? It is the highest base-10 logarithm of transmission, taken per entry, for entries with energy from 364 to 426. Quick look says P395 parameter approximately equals 0.772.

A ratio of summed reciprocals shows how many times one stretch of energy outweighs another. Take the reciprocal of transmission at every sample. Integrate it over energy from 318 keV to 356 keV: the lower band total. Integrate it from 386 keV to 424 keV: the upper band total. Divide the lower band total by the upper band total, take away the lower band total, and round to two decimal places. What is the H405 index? -7.01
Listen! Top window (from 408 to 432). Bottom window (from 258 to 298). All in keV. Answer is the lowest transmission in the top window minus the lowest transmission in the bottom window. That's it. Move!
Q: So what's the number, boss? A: -0.87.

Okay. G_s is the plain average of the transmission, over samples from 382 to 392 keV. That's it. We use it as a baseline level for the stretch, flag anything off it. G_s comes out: 4.9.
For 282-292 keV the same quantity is 4.9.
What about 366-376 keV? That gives 5.5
